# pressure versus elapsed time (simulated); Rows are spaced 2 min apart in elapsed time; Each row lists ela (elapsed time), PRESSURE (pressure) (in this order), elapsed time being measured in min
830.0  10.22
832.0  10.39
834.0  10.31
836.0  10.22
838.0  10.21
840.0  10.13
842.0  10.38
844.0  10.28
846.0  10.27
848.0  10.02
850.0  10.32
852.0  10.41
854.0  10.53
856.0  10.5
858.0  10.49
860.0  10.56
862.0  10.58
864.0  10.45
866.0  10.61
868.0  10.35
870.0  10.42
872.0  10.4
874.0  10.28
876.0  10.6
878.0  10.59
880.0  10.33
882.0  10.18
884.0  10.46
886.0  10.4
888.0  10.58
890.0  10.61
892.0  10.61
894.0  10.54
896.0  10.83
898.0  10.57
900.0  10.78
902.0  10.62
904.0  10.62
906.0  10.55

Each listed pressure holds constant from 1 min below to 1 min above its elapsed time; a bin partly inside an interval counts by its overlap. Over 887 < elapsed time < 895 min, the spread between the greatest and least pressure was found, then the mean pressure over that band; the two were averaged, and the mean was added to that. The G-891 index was 15.9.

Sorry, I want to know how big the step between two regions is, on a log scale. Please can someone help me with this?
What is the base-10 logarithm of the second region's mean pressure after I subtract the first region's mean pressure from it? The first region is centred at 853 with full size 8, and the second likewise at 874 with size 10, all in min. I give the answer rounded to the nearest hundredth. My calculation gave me -1.74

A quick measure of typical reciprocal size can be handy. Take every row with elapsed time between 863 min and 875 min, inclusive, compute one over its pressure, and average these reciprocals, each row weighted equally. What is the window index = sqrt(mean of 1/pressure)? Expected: 0.310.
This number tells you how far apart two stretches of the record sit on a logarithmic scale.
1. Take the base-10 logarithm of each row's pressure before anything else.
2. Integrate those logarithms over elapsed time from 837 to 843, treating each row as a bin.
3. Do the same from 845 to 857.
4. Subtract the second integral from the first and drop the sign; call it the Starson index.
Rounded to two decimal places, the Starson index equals 6.11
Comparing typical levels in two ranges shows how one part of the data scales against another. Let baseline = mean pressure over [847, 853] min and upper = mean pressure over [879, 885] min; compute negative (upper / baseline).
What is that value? -1.01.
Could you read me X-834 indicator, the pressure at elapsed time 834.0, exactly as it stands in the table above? 10.31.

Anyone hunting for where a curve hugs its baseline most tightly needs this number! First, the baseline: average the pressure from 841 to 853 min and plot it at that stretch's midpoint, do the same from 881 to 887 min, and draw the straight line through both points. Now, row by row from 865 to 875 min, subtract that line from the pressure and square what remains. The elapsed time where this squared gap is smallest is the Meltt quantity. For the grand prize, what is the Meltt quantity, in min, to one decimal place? 868.0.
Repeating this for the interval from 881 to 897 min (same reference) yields 886.0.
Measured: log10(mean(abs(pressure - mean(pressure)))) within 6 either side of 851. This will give -0.86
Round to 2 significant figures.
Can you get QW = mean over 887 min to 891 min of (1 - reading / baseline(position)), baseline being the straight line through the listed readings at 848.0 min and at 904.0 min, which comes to -0.013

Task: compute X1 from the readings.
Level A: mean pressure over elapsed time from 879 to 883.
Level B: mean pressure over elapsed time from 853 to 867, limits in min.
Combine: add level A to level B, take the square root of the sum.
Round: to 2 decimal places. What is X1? 4.56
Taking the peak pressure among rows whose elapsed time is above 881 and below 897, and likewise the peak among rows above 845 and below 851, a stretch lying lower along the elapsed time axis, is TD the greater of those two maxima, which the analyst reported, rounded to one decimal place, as 10.8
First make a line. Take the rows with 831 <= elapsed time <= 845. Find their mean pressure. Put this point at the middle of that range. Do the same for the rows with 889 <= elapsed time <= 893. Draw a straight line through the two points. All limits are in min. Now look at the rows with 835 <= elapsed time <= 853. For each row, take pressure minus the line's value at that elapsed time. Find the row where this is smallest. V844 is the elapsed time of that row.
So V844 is 848.0 min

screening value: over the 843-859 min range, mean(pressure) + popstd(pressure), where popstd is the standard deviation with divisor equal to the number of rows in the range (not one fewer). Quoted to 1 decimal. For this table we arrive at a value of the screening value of 10.5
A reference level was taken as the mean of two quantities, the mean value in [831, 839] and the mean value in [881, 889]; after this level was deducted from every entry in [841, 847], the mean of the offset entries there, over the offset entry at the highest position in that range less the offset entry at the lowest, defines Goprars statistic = 0.3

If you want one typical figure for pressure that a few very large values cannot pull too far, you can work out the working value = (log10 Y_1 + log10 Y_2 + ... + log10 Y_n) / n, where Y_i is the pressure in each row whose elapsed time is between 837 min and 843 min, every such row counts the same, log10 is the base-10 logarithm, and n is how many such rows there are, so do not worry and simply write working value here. 1.01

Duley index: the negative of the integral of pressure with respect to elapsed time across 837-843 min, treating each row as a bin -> -61.4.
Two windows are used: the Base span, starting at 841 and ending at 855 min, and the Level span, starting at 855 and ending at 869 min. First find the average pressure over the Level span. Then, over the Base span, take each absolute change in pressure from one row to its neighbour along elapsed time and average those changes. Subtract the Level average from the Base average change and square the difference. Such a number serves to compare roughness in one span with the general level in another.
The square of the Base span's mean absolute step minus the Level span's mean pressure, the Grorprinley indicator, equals 107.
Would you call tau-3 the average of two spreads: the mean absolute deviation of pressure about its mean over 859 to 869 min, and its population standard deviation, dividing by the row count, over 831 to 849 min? 0.100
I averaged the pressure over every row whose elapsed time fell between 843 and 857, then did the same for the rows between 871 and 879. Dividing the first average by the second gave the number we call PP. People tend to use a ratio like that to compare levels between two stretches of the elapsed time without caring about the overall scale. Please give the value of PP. 0.99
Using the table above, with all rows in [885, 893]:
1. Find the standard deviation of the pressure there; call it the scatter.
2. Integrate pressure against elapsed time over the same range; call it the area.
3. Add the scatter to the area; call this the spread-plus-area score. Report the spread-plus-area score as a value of 84.5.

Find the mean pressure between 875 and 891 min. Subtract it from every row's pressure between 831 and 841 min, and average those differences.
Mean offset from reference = -0.22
